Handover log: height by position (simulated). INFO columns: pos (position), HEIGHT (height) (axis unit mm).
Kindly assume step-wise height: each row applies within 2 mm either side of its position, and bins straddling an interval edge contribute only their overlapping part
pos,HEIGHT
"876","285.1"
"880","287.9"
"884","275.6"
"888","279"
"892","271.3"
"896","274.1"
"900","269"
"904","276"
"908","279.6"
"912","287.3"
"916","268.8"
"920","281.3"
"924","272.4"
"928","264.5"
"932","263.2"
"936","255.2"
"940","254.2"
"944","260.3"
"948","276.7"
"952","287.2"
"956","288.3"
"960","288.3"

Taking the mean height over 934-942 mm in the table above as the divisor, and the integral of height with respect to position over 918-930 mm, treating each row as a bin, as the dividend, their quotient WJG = 12.8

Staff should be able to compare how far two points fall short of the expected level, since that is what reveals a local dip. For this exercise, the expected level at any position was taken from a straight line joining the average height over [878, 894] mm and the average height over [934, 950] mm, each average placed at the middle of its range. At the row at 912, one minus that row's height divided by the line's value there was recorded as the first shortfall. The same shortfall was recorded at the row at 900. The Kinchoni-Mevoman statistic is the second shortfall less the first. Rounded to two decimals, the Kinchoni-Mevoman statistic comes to 0.08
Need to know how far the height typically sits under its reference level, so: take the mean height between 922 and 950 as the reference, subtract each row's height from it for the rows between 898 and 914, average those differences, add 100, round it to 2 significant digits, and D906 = 86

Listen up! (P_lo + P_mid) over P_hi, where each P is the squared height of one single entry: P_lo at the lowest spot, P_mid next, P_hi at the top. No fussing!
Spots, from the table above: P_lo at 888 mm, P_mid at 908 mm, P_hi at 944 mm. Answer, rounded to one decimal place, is 2.3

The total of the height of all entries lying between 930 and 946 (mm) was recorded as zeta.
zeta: 1033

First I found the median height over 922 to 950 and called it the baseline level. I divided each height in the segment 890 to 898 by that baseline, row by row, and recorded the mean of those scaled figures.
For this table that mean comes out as 1.04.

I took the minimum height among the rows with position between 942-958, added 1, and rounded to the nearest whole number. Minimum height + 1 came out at 261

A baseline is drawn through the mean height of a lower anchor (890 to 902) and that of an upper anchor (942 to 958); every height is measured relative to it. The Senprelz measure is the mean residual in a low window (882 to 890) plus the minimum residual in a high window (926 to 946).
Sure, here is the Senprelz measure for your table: -16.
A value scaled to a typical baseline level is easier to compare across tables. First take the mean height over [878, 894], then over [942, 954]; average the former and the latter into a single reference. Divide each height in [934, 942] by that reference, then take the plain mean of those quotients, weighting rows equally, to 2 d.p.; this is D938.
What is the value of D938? 0.92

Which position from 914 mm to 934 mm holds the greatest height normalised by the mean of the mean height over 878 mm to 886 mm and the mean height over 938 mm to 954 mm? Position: 920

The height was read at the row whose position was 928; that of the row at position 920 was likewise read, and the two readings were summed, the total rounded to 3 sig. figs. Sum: 546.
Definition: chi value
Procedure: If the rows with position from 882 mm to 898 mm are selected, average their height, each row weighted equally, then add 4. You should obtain 279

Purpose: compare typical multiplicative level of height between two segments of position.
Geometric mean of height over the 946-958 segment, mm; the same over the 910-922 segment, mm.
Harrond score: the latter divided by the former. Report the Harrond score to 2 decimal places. 0.98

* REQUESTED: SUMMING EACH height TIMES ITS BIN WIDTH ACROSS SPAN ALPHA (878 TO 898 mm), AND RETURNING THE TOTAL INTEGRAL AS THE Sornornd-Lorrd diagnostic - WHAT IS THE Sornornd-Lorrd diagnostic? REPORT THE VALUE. 5552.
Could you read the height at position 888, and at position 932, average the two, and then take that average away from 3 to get -268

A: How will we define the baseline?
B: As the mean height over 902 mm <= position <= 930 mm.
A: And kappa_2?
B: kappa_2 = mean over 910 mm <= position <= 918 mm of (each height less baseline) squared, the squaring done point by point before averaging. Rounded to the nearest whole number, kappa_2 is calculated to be 91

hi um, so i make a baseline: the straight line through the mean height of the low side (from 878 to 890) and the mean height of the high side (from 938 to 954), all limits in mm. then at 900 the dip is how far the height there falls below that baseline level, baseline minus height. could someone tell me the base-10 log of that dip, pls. 0.95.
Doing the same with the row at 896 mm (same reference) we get 0.66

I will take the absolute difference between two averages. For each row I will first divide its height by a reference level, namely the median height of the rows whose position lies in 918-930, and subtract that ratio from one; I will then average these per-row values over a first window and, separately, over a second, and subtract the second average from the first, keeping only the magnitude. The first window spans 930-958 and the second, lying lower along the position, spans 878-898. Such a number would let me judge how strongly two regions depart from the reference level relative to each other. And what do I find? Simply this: 0.030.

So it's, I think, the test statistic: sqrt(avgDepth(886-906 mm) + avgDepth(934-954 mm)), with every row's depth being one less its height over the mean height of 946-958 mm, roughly 0.31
